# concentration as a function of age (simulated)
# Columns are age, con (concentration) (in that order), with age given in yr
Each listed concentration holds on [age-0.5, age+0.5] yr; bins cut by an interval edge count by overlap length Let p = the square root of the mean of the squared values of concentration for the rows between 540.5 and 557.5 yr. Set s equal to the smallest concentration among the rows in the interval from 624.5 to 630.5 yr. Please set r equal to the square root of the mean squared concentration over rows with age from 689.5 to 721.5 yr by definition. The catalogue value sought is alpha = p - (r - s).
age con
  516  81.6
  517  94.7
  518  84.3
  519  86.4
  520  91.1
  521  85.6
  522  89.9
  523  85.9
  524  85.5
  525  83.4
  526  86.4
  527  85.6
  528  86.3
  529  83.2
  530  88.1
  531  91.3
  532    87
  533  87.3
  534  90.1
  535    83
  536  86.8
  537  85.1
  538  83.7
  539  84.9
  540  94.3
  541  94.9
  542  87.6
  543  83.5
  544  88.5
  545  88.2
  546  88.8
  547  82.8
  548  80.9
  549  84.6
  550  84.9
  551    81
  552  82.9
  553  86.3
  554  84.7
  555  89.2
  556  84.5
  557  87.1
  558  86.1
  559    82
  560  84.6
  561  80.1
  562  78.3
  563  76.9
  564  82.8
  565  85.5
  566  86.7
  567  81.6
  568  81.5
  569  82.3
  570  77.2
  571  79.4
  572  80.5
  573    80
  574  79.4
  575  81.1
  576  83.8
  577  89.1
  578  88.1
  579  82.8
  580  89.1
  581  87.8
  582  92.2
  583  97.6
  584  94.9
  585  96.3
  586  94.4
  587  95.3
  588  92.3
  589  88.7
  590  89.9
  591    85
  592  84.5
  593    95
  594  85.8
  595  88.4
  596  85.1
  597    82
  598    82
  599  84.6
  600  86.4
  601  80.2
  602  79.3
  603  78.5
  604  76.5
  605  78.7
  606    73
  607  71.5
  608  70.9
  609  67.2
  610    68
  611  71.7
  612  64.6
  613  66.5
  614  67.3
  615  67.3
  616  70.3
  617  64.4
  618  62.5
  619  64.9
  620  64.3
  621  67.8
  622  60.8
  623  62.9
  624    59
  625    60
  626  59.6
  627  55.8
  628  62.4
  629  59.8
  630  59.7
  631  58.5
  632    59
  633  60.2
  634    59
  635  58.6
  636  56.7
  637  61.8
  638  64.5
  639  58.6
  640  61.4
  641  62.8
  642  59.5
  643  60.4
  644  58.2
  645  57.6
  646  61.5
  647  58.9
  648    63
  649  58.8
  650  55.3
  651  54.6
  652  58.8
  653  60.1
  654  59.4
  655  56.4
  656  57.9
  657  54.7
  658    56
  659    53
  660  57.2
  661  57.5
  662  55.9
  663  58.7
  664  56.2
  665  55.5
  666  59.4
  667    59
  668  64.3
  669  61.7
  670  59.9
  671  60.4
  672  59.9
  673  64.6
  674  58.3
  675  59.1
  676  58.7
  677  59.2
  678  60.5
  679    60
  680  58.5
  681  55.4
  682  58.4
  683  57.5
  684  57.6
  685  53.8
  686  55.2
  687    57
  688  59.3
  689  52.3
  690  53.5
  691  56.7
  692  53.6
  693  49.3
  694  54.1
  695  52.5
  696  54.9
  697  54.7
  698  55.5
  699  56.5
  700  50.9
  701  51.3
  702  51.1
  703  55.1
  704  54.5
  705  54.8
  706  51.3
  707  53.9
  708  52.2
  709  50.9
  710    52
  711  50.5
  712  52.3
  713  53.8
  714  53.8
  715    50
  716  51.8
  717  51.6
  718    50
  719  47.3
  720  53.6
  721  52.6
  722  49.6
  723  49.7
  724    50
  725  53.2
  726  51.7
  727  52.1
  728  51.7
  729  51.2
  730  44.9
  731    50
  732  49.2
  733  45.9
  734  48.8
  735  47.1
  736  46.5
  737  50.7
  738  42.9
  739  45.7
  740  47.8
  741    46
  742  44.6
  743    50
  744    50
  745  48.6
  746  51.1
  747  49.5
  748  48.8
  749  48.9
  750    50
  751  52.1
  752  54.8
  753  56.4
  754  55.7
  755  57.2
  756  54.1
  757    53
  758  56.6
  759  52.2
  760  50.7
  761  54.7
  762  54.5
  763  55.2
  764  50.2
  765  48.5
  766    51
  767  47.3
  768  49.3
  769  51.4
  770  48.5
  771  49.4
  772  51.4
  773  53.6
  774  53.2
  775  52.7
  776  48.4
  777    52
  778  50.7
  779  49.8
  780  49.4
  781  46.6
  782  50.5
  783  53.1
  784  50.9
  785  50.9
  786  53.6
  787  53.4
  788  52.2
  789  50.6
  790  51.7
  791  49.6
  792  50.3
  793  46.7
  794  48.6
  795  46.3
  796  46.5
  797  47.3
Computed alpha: 89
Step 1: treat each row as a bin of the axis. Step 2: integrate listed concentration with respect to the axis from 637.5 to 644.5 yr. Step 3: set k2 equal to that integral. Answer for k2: 425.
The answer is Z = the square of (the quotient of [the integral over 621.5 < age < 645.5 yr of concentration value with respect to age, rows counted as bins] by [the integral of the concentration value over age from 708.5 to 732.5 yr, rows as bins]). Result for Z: 1.4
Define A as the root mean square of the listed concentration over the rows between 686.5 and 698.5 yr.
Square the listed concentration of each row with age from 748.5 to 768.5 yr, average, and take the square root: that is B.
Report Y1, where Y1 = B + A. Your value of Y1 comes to 107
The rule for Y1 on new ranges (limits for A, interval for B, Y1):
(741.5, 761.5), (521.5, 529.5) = 138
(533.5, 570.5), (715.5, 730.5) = 136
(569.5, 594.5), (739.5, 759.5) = 139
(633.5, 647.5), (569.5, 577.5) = 141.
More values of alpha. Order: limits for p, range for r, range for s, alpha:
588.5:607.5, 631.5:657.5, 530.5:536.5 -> 107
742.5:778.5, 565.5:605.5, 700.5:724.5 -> 13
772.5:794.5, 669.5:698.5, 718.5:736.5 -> 39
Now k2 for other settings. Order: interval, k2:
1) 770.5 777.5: 361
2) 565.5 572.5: 569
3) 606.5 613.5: 480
